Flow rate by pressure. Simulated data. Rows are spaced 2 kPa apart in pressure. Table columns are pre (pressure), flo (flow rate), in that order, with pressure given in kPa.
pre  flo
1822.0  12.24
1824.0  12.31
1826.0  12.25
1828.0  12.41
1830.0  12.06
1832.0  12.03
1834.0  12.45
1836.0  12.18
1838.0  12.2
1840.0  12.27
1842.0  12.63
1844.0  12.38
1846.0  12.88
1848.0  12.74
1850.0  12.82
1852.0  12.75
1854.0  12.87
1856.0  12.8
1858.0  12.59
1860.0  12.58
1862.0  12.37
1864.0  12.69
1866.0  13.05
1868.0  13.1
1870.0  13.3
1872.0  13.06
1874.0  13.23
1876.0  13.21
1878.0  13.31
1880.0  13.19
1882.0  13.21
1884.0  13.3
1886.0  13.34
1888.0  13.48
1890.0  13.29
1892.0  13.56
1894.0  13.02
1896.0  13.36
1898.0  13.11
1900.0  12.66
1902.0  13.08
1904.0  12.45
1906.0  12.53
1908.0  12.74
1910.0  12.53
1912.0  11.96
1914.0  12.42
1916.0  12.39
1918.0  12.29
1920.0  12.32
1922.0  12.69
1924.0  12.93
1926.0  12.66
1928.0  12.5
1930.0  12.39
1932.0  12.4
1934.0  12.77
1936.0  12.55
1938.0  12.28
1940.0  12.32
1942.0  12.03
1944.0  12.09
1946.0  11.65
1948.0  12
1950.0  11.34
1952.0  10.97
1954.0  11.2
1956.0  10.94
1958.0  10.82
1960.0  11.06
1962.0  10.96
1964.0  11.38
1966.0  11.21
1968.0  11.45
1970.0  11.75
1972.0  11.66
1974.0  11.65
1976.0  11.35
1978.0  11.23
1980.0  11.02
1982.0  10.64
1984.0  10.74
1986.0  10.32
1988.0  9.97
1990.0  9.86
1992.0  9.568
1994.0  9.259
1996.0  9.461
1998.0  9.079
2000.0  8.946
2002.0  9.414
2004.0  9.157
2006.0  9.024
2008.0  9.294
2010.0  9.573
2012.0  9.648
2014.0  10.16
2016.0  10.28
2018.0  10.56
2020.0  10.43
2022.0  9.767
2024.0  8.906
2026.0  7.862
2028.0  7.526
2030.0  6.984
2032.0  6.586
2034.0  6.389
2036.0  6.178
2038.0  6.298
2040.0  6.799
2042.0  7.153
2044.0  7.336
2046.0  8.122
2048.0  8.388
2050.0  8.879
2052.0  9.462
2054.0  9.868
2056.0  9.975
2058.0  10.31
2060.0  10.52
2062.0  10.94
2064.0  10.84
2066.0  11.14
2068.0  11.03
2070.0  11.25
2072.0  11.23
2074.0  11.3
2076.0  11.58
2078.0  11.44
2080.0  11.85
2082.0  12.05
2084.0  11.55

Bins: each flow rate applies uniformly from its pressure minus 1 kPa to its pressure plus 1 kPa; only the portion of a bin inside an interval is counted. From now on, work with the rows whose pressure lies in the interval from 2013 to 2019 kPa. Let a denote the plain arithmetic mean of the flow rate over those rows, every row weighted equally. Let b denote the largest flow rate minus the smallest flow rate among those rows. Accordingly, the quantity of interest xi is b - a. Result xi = -9.9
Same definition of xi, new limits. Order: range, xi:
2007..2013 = -9.2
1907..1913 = -11.6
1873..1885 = -13.1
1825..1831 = -11.9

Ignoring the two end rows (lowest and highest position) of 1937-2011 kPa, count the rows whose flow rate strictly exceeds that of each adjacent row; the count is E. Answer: 10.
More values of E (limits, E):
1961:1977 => 2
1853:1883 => 3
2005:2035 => 1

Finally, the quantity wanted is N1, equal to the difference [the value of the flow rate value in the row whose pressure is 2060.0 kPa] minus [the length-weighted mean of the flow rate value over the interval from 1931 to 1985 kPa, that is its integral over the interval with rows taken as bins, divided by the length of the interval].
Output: -1.0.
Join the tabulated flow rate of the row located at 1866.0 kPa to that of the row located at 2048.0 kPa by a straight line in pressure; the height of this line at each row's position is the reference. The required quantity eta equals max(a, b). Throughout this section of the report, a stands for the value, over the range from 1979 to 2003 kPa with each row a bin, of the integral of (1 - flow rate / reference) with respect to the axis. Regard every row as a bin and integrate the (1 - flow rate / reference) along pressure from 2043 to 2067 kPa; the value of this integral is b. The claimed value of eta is 0.00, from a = 0.0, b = -4.3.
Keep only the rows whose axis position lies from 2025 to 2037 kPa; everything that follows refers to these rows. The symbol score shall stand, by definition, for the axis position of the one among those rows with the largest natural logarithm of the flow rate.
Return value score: 2026.0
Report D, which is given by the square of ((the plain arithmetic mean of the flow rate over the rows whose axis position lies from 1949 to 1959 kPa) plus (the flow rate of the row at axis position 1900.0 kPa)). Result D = 562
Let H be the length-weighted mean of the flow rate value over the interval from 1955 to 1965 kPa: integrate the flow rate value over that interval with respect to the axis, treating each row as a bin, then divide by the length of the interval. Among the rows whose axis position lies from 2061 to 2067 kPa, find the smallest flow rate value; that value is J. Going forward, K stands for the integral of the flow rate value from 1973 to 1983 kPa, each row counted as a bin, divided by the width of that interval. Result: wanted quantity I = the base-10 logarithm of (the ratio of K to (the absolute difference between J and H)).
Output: 1.8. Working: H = 11.0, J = 10.84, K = 11.2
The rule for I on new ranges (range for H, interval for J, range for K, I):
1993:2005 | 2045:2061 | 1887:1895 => 1.1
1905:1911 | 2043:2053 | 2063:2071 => 0.3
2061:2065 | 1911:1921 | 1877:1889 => 1.1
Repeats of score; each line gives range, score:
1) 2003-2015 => 2014.0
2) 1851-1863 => 1854.0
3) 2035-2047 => 2046.0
